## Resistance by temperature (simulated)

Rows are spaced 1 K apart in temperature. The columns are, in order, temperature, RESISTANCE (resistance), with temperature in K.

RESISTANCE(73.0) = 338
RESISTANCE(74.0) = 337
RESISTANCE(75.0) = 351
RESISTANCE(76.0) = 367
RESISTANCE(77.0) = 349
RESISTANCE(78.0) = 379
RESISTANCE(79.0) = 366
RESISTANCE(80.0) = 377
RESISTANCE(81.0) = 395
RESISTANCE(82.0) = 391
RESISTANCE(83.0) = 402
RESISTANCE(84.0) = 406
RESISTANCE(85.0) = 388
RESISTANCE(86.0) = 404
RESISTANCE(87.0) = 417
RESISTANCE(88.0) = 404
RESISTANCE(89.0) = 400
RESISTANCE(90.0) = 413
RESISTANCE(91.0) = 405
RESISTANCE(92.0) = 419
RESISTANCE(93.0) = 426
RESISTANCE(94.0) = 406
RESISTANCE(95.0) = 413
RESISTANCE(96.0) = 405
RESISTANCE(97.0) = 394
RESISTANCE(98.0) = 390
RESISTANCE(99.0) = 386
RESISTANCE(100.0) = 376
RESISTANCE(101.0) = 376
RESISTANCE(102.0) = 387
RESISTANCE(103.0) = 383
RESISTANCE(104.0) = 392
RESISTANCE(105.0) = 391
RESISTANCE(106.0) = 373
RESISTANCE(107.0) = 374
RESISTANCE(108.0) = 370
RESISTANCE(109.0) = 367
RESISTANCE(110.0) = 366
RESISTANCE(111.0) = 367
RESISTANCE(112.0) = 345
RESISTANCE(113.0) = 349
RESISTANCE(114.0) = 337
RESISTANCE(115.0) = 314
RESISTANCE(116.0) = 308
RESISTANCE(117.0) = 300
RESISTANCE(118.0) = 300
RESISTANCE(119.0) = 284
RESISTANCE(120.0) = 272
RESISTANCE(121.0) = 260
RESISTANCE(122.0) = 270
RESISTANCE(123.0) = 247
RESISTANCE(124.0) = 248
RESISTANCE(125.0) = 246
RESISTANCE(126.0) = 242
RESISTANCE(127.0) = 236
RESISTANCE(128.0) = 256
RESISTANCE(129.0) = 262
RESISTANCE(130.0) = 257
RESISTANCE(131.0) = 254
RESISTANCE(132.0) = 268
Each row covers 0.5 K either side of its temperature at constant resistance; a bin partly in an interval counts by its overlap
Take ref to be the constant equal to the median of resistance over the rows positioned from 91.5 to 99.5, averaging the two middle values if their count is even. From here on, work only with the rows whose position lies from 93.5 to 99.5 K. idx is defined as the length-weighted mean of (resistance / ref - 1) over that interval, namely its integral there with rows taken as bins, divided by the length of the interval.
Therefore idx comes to -0.016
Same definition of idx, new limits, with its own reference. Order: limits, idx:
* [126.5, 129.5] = -0.380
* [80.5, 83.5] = -0.023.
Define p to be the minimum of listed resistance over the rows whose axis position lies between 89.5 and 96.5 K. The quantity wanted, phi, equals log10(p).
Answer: 2.61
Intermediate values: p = 405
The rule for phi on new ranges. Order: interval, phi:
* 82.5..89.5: 2.59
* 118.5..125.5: 2.39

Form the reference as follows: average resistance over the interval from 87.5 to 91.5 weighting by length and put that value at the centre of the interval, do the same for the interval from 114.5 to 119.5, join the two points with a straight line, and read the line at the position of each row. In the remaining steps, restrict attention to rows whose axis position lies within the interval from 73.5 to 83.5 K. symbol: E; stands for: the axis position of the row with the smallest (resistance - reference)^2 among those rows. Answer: 83.0 K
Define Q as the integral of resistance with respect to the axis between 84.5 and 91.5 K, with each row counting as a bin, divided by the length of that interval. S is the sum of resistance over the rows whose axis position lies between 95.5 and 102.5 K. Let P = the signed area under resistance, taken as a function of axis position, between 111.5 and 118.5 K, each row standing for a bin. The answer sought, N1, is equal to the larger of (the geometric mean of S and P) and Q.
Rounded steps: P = 2253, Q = 404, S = 2714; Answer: 2473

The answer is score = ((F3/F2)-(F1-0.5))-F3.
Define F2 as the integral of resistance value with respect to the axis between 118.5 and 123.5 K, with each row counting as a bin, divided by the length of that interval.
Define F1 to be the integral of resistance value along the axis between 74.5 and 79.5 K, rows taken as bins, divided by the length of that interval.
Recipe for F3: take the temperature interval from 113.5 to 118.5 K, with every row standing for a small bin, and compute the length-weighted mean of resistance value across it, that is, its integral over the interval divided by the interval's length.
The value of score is -673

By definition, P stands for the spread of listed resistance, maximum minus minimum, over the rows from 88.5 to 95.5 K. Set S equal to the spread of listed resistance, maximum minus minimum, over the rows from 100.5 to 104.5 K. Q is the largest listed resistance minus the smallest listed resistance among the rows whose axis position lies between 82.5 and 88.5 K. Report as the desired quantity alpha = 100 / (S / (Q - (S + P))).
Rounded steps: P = 26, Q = 29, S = 16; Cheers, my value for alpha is -81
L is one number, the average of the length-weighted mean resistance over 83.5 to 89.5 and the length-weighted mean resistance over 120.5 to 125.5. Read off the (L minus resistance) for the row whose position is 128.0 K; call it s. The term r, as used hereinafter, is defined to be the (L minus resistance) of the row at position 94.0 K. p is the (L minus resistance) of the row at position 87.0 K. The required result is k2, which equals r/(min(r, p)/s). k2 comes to 64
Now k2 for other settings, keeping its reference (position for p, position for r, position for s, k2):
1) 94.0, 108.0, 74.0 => -4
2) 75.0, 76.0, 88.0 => -75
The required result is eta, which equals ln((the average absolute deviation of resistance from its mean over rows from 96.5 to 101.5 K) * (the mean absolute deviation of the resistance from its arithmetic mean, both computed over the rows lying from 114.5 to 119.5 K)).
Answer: 3.96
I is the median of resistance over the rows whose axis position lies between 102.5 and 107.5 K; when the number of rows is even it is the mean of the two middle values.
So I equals 383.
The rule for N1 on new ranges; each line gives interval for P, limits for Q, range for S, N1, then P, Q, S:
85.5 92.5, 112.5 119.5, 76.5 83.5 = 2759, 2862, 313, 2659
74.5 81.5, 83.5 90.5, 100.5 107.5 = 2630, 2584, 405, 2676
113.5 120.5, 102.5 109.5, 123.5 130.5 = 1922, 2115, 379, 1747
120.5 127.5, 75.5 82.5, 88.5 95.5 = 2245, 1749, 375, 2882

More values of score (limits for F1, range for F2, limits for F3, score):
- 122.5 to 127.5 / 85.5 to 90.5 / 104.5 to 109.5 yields -617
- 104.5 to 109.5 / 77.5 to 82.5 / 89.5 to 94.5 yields -787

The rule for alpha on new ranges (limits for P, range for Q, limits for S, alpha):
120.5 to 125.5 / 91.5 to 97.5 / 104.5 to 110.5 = -68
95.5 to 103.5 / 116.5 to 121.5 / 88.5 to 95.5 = -58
